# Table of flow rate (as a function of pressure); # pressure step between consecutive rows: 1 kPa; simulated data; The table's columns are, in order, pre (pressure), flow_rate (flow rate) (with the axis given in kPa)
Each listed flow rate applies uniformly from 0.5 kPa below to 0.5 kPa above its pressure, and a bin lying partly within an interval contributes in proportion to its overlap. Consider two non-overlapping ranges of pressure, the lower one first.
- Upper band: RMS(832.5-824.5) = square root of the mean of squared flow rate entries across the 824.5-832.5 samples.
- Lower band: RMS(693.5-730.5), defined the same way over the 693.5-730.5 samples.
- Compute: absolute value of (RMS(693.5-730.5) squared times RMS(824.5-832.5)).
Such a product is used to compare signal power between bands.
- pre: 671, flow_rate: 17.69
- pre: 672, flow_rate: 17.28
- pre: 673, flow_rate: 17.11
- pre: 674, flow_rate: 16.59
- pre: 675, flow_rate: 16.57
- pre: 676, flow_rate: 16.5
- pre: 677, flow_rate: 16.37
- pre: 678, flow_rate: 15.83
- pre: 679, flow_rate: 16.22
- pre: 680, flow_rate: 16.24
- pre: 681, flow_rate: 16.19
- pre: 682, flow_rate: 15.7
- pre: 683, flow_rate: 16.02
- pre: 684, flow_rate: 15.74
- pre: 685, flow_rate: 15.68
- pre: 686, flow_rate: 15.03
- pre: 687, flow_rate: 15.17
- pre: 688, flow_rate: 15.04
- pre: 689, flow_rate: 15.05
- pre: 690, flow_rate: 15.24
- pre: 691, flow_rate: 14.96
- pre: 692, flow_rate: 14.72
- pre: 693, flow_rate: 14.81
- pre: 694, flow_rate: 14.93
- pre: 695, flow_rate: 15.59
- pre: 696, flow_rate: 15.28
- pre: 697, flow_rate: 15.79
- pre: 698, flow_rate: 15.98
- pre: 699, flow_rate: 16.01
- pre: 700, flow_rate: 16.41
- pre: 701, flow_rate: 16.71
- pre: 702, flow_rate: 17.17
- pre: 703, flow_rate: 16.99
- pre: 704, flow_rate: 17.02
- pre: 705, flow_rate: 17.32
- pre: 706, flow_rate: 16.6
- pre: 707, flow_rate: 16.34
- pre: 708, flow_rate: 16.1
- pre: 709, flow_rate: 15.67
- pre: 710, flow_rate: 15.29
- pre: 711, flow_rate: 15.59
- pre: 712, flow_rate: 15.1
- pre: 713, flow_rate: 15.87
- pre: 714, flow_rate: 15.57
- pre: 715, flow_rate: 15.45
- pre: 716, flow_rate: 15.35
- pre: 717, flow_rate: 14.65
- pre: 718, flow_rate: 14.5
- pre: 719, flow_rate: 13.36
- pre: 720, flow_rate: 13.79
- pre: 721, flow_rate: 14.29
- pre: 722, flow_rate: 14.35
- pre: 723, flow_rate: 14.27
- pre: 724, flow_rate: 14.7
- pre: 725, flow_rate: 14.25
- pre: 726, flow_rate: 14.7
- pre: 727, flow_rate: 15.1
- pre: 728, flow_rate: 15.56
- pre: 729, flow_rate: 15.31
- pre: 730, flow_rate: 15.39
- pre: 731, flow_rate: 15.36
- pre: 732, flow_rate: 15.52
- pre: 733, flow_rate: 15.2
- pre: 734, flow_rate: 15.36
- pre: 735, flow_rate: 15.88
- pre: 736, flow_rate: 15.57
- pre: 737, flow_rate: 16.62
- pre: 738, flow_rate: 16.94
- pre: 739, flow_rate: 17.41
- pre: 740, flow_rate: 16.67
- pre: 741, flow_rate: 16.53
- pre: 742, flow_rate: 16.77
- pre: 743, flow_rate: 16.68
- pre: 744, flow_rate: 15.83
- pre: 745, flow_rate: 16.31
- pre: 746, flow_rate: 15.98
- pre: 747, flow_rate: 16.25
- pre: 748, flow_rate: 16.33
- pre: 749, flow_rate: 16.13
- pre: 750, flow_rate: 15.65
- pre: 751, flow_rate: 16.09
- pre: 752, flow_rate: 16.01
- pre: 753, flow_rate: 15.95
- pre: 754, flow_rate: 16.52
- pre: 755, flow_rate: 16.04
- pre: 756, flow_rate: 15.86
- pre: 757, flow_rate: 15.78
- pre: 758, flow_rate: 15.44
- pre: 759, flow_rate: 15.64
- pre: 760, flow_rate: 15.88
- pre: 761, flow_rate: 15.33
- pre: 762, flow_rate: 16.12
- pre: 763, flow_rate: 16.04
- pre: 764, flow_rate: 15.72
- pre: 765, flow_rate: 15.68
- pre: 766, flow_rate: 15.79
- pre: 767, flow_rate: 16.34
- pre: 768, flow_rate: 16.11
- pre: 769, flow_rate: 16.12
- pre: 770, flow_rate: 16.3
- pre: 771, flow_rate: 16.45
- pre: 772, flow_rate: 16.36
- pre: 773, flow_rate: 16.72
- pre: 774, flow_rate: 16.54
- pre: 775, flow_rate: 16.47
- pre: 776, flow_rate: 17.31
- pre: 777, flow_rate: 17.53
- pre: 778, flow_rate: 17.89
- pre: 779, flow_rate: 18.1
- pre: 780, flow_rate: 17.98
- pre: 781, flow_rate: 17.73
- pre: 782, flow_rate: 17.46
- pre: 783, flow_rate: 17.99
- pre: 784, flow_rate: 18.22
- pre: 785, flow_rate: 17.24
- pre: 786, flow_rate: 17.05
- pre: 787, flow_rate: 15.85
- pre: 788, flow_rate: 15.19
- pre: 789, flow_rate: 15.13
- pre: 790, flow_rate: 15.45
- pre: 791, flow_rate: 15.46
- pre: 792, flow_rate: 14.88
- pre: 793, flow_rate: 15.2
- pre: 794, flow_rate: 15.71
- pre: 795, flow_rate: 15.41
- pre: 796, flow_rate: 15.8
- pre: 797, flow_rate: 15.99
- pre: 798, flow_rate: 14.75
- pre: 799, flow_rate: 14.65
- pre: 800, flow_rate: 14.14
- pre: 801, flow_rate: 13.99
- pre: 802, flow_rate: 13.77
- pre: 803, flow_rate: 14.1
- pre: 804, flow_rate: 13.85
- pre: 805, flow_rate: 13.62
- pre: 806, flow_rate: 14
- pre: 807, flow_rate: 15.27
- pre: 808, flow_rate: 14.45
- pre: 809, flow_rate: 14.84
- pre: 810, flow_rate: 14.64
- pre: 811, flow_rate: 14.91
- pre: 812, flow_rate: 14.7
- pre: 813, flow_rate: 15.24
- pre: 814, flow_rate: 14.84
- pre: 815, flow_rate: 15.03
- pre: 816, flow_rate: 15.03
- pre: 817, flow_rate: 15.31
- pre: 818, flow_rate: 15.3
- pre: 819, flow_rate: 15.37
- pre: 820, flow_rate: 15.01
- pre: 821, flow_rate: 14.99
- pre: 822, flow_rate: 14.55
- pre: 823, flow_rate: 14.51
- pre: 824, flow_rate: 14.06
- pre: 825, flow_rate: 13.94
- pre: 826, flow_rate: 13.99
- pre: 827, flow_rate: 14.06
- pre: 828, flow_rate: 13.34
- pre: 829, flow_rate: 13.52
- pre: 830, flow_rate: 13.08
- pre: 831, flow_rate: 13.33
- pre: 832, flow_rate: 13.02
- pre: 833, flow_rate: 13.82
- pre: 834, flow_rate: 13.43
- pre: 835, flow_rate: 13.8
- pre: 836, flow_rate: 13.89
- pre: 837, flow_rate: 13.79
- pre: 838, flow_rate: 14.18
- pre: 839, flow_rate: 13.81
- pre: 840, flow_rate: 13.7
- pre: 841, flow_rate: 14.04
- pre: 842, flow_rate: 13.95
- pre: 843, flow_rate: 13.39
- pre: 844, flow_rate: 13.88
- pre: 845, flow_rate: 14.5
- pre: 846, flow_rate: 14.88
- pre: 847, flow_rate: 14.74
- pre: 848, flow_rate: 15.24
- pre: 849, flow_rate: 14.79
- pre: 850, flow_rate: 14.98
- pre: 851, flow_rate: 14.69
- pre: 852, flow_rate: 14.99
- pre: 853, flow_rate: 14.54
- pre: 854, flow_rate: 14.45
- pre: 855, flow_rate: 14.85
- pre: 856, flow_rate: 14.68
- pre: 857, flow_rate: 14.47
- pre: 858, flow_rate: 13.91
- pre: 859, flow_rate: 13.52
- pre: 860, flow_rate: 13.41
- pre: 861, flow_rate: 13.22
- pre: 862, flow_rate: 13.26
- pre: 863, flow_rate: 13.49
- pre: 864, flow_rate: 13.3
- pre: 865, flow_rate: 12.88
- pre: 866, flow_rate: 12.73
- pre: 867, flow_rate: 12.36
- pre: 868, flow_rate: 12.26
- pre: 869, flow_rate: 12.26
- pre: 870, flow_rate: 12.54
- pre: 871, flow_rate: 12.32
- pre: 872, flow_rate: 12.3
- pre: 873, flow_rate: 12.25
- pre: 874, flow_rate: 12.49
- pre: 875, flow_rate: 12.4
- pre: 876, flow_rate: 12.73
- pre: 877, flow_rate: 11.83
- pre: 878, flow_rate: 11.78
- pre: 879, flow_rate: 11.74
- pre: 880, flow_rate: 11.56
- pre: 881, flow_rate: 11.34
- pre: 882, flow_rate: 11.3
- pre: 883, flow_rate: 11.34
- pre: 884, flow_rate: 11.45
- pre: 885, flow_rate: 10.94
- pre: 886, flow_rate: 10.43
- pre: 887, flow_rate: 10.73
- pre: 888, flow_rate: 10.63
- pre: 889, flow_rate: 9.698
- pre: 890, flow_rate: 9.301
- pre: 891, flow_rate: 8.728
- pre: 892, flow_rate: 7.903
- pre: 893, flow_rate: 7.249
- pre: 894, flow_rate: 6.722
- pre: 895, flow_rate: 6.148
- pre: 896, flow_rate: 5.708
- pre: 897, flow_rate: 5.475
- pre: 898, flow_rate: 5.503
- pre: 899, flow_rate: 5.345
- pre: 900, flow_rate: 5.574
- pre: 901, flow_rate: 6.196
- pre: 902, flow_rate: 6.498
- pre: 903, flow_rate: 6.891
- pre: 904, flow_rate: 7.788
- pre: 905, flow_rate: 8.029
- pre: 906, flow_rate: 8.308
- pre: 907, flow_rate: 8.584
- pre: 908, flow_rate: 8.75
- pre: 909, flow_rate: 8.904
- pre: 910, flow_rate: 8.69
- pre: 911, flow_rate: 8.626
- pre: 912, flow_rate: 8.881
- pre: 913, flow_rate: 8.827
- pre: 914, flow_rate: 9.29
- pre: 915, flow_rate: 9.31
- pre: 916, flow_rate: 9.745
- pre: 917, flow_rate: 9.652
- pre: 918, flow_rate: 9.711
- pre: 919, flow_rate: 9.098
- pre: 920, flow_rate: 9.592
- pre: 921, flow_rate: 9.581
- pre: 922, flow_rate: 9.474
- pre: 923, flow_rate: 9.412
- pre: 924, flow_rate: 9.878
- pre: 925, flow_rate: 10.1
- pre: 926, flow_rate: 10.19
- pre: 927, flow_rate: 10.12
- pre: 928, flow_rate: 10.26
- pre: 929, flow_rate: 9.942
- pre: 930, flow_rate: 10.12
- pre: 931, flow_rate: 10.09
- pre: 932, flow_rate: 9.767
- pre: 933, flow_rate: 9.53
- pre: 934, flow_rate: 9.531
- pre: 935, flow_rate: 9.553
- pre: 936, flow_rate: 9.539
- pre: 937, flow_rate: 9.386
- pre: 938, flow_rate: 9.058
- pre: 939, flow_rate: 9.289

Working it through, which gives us 3252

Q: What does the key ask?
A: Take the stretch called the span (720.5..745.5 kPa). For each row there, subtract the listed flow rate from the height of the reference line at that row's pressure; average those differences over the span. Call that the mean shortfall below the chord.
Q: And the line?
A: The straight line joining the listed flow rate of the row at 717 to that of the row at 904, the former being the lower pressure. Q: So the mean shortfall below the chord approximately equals -1.6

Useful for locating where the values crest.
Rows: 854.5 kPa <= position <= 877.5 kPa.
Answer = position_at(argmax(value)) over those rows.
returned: 855 kPa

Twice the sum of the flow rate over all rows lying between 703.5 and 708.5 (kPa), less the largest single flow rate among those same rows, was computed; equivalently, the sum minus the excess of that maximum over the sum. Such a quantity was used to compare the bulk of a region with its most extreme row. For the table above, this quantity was 149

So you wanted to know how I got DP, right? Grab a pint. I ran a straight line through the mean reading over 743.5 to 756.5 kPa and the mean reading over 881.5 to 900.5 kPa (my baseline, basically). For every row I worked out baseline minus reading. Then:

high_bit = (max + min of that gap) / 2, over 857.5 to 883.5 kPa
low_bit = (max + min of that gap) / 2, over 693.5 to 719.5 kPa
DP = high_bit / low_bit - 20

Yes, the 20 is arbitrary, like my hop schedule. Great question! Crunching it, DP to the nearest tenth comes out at -21.1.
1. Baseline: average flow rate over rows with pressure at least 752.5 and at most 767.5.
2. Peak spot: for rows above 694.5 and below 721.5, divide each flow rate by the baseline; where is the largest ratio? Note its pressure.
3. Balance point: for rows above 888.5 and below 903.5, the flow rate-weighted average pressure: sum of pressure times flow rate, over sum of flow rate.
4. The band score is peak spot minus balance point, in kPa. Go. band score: -190.3 kPa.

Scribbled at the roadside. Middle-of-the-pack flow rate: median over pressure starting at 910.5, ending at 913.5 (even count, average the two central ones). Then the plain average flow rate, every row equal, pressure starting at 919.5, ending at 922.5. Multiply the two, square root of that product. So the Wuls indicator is 9.2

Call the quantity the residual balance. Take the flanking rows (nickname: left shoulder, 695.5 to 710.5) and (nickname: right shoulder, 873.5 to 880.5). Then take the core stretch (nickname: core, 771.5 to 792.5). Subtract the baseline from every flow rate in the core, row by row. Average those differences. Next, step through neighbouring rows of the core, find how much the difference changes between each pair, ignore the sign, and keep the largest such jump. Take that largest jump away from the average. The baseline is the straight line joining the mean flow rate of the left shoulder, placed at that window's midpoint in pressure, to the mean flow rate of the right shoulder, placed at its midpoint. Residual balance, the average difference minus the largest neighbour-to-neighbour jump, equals 1.2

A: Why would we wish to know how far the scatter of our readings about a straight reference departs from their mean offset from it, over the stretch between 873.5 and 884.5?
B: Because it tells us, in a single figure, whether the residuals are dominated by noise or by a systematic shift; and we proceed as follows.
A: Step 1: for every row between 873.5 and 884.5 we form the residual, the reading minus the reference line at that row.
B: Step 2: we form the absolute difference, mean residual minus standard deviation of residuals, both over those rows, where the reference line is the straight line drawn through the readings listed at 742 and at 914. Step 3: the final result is 0.6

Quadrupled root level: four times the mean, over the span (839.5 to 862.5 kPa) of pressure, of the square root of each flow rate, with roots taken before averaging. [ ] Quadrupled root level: 15.1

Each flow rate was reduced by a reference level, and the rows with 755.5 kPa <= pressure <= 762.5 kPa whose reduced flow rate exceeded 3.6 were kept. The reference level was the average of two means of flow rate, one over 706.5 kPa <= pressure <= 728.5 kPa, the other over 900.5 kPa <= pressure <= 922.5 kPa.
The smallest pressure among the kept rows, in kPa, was 756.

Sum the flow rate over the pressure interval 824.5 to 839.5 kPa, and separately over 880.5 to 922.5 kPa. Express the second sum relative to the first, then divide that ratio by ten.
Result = 0.177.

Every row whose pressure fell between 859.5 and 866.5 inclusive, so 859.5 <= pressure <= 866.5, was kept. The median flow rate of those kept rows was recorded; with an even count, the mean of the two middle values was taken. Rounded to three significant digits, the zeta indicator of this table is 13.3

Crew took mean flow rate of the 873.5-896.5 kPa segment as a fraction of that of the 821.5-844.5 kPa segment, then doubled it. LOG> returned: 1.48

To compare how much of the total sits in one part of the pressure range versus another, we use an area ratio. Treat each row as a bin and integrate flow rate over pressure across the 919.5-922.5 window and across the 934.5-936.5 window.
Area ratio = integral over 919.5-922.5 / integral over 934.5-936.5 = 1.5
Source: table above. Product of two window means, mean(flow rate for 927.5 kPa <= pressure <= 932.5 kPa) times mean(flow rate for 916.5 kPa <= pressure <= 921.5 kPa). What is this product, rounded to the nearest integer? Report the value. 96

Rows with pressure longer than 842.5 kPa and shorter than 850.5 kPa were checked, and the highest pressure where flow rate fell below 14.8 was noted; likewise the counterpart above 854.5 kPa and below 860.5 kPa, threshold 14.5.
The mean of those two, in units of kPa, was 854.5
